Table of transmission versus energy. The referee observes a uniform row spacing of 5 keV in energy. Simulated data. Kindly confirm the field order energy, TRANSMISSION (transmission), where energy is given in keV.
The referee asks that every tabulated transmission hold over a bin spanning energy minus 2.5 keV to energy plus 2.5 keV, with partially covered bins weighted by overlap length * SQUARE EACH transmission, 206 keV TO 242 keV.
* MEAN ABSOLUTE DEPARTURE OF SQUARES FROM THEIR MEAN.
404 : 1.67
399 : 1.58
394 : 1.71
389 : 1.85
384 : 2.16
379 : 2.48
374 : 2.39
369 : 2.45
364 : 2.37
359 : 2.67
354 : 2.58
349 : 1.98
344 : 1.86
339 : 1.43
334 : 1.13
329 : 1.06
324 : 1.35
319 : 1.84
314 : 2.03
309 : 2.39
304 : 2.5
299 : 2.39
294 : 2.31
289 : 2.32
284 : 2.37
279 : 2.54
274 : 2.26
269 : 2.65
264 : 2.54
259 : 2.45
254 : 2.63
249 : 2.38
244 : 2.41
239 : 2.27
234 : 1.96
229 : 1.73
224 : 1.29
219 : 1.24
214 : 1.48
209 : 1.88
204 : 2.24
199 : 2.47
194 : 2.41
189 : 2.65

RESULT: 1.0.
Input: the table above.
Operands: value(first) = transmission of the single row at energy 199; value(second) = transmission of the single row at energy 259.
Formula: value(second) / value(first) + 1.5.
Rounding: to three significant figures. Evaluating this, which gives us 2.49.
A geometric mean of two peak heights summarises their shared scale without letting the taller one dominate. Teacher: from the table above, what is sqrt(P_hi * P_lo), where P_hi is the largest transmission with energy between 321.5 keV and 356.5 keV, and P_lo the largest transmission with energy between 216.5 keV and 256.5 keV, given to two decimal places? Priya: 2.60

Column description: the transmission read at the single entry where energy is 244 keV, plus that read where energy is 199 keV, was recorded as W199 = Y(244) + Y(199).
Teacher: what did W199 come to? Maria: 4.9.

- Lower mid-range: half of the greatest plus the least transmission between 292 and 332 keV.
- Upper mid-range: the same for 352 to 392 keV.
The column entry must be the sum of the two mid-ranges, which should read 4.04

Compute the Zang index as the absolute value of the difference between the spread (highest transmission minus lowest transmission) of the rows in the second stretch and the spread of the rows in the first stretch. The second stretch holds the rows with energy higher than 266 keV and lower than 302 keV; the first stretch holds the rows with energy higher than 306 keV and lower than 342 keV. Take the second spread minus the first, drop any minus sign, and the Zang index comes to 0.94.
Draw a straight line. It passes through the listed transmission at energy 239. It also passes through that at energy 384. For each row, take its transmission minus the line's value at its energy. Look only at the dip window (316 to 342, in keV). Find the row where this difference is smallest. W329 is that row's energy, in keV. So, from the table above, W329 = 329 keV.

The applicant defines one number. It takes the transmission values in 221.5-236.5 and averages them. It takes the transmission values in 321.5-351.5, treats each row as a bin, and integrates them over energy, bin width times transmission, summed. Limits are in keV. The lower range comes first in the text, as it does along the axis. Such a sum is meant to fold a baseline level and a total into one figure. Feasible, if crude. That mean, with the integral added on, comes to 46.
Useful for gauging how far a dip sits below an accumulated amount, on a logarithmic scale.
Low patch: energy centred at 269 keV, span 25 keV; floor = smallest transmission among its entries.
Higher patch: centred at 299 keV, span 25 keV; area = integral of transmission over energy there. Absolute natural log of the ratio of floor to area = 3.3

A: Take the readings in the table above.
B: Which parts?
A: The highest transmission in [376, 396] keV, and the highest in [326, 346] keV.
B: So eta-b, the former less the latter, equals 0.62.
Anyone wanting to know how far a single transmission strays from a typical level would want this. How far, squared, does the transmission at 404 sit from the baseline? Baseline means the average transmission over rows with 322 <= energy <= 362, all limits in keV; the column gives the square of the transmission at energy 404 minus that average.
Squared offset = 0.01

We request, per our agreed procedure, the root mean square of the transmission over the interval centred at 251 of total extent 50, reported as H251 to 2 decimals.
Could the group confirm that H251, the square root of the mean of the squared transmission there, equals 2.34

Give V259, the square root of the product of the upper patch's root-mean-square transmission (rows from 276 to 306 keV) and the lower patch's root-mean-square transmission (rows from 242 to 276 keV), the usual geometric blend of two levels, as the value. 2.44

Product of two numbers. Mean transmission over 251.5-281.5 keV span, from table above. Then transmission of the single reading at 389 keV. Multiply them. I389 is 4.6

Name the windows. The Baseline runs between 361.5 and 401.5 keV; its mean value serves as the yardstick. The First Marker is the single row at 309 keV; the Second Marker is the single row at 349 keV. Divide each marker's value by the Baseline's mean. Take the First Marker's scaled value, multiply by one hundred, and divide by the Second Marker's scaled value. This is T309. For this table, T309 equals 121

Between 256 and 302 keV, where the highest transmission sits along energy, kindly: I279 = 269 keV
